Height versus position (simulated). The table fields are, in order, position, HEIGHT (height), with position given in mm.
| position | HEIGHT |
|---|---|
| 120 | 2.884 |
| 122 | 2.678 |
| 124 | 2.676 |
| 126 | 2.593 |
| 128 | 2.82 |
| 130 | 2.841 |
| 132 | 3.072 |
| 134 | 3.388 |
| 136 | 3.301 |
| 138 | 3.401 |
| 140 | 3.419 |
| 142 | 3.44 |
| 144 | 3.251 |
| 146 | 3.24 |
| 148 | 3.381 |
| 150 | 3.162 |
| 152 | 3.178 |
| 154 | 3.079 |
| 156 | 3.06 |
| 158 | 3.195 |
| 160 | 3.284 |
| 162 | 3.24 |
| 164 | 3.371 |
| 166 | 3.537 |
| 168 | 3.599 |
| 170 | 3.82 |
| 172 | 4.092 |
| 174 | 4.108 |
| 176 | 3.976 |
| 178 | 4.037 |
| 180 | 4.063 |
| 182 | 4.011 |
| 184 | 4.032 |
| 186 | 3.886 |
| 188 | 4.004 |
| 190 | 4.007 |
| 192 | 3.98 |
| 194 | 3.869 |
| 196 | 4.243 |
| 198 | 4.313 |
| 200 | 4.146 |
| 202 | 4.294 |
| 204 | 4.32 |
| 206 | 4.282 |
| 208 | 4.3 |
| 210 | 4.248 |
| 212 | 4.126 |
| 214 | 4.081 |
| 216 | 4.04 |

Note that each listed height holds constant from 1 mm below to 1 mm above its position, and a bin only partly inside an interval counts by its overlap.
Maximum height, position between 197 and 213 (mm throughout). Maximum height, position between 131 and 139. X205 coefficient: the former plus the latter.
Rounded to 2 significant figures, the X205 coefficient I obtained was 7.7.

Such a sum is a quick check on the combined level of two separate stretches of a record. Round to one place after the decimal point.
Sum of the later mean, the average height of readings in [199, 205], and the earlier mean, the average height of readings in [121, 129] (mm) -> 6.9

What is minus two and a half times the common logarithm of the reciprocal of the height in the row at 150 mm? 1.25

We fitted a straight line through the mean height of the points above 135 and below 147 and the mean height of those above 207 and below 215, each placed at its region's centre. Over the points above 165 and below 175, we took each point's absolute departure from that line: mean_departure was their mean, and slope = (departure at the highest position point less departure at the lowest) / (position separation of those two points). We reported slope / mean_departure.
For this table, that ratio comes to 0.15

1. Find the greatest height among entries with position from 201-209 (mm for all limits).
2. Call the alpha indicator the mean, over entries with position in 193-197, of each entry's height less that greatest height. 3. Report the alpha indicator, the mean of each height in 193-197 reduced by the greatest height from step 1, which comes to -0.26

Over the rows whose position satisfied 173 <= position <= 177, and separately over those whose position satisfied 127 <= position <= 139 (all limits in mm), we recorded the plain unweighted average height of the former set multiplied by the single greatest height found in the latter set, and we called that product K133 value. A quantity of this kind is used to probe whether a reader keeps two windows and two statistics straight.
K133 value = 13.7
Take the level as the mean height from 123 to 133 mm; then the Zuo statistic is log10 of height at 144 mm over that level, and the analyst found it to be 0.065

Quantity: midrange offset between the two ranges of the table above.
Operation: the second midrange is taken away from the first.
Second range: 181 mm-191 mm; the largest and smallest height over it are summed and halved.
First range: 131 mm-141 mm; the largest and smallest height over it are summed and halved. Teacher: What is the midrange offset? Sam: -0.71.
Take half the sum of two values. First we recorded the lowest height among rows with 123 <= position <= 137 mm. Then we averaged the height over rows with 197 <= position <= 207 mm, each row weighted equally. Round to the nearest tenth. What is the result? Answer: 3.4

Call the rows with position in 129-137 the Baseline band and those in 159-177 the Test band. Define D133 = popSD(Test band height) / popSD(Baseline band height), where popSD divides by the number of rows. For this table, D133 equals 1.5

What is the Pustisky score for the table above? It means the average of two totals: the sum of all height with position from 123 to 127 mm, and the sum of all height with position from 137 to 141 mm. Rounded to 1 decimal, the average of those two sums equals 6.0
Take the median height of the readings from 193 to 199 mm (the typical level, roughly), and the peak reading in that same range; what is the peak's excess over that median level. 0.070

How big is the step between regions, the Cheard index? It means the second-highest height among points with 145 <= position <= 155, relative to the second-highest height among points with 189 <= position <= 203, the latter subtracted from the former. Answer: -1.1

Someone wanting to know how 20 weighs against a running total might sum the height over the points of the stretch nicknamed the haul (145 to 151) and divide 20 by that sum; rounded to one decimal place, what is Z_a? 2.0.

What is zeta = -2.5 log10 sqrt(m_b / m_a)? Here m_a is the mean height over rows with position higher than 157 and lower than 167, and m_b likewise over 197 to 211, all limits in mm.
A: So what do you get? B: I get -0.136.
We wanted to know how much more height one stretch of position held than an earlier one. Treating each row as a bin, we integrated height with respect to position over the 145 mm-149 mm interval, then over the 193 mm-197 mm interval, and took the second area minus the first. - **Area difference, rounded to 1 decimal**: 3.0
